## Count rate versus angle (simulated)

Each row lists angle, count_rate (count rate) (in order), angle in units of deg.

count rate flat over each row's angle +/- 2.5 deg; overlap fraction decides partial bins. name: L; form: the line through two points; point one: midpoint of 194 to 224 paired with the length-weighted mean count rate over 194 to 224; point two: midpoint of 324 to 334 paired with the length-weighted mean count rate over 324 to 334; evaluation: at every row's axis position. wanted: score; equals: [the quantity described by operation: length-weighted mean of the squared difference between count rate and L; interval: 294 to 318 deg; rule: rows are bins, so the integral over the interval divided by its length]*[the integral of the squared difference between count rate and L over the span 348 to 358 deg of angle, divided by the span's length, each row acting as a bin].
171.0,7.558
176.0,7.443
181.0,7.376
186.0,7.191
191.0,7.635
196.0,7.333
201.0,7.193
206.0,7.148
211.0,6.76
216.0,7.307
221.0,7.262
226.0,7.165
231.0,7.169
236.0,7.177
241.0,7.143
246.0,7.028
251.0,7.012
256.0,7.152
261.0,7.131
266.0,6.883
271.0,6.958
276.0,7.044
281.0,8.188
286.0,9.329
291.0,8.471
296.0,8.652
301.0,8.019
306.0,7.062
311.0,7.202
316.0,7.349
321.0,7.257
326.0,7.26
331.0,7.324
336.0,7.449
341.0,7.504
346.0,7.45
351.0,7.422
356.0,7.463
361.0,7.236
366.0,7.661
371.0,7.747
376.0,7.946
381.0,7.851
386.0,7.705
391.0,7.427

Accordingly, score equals 0.0064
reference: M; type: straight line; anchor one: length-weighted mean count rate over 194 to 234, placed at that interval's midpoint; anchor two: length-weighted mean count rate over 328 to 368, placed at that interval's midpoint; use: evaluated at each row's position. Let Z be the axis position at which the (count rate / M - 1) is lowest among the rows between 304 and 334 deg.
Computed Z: 306.0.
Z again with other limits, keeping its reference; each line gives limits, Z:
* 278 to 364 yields 306.0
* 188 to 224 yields 211.0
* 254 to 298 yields 266.0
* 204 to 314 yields 211.0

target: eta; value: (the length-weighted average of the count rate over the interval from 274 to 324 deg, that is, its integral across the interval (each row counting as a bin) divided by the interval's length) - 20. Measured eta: -12.1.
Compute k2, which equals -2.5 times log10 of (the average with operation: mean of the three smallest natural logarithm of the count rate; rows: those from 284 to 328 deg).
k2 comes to -0.736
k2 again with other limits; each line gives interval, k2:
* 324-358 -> -0.749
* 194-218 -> -0.725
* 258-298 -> -0.720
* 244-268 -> -0.721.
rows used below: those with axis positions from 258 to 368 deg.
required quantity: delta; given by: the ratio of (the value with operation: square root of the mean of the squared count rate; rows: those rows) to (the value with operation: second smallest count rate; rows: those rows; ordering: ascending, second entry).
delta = 1.09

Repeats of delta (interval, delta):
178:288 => 1.06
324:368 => 1.02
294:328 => 1.05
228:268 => 1.01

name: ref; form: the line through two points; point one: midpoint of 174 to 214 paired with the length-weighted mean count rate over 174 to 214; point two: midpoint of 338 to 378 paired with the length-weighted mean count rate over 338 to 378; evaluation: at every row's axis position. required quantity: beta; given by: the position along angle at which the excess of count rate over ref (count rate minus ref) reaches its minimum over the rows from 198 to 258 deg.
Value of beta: 211.0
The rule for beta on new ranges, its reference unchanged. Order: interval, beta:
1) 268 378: 271.0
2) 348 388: 361.0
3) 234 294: 266.0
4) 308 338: 311.0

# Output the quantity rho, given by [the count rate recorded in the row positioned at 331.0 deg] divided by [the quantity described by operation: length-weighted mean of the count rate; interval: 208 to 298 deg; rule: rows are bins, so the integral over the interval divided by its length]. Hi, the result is 0.986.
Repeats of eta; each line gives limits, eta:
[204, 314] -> -12.6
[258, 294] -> -12.3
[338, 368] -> -12.5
